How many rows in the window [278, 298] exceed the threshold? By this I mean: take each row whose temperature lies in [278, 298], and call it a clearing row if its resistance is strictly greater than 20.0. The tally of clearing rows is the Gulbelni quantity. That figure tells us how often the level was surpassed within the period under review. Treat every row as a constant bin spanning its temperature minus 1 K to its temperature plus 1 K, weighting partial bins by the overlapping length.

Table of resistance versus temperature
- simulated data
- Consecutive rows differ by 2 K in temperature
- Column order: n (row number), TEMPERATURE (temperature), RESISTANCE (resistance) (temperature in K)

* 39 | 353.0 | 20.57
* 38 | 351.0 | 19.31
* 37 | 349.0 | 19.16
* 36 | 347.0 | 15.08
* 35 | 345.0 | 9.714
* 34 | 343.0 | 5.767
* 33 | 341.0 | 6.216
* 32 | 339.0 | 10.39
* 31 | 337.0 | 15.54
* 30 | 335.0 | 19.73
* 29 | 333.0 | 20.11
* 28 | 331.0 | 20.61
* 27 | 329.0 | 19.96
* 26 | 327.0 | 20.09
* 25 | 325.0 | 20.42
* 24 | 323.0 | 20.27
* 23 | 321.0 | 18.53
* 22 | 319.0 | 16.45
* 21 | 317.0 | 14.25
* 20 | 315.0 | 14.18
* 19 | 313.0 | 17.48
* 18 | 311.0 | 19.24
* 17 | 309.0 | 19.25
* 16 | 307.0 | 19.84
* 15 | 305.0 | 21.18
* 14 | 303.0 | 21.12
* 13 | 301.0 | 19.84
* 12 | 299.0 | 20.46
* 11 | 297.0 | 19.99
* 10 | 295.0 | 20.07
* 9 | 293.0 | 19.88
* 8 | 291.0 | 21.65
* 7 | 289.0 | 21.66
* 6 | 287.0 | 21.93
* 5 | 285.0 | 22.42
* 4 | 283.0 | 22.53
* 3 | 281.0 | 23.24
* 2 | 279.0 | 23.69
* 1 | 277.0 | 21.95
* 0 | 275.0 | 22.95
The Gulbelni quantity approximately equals 8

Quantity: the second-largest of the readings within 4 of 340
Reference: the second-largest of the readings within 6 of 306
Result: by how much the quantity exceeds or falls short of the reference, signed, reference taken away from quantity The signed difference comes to -11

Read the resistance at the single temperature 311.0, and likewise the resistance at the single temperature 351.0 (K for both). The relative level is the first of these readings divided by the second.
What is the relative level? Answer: 1.00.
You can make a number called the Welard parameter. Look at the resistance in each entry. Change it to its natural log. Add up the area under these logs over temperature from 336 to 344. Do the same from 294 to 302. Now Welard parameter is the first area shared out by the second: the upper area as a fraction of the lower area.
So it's 0.72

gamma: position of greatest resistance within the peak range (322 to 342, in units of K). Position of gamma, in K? 331.0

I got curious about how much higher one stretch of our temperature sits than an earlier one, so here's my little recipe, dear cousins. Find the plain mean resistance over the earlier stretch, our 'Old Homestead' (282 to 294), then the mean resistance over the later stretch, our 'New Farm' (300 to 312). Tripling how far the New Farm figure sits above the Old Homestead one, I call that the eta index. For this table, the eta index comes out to -5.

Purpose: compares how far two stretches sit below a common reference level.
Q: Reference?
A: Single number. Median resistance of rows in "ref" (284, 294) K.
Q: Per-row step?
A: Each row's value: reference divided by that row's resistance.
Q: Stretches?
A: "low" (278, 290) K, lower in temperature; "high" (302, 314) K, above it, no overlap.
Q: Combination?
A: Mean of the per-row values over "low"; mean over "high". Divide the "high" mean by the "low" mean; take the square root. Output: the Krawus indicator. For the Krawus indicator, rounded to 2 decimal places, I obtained 1.07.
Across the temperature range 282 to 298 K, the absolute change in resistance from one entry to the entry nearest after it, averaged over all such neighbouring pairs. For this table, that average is 0.42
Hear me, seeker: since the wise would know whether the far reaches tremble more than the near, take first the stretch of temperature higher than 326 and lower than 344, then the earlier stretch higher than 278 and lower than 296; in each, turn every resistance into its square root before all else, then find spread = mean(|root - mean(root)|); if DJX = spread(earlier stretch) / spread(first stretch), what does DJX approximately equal 0.14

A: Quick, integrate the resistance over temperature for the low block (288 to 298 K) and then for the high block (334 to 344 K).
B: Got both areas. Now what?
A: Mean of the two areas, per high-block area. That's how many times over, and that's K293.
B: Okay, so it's 1.40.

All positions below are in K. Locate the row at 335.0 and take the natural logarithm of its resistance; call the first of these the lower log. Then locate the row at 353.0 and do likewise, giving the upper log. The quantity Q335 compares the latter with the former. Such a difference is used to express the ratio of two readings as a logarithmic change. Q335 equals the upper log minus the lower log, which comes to 0.04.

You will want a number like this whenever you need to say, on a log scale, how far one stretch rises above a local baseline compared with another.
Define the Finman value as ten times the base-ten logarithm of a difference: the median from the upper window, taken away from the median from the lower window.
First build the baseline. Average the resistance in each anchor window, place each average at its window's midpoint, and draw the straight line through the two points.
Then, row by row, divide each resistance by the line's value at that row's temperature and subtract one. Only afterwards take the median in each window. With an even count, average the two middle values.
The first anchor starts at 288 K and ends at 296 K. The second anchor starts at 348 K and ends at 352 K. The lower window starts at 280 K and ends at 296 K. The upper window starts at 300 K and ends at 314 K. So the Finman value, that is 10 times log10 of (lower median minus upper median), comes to -11.1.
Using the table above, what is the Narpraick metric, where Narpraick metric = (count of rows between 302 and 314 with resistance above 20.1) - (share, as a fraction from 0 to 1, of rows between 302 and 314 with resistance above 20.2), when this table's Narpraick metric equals 1.7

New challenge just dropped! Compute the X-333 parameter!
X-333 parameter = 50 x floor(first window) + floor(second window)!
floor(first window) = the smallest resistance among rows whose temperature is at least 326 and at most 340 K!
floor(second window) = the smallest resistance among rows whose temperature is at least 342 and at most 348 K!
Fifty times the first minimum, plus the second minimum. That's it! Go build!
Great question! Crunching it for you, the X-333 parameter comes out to 525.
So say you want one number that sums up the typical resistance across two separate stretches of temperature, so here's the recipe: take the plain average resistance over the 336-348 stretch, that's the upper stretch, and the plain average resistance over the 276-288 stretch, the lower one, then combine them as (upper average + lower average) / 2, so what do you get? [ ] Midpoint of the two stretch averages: 16.5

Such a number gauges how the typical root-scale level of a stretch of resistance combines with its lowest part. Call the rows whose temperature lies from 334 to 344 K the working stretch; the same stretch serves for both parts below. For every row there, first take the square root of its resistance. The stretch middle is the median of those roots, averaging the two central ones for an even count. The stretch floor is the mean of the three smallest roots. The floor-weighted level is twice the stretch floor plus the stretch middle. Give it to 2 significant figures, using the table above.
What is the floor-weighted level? 8.6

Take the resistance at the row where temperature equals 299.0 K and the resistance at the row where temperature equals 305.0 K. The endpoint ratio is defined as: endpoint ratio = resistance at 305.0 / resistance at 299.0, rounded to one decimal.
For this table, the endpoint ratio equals 1.0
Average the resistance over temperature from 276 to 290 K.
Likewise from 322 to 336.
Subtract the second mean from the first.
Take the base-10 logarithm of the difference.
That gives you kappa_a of 0.37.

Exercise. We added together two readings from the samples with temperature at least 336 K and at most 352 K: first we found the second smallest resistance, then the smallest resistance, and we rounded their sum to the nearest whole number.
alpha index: 12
